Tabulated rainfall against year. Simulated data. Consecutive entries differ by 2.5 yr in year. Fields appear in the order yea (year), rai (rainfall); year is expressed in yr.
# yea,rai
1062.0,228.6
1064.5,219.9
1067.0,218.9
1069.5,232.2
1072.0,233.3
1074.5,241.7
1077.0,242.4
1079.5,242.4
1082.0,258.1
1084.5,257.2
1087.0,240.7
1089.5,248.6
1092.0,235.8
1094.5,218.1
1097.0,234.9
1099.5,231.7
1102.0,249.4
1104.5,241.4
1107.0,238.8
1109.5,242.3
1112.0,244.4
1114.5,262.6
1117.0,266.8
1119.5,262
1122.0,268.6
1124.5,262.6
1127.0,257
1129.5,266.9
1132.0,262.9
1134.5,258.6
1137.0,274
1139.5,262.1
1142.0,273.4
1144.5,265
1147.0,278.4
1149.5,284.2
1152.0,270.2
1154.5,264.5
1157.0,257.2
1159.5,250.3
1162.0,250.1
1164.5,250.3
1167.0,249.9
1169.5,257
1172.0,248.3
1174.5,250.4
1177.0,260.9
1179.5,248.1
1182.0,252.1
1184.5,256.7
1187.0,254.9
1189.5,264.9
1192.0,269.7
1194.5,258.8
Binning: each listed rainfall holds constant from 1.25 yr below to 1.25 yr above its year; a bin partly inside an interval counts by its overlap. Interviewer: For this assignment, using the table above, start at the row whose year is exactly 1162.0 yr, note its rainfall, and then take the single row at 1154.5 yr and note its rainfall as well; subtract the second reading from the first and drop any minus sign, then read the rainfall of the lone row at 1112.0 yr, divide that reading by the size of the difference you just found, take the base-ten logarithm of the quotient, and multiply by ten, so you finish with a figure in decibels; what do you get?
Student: 12.3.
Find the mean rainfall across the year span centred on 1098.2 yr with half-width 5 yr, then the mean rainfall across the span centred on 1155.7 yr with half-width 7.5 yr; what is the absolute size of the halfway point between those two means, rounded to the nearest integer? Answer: 248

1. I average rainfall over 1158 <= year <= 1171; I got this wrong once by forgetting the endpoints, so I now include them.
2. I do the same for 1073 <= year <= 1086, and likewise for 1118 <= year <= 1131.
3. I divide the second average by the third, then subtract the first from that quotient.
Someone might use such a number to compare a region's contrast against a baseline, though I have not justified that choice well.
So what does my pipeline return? -251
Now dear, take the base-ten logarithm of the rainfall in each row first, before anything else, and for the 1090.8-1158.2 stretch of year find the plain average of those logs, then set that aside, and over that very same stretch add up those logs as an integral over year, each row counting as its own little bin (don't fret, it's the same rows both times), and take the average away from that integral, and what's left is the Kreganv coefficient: 160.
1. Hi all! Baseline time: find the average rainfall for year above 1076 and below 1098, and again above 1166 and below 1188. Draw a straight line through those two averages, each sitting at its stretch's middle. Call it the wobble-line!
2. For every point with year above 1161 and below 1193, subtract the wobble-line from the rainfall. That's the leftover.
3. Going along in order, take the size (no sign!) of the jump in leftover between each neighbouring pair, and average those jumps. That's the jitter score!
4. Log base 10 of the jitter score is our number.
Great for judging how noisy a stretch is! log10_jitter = 0.74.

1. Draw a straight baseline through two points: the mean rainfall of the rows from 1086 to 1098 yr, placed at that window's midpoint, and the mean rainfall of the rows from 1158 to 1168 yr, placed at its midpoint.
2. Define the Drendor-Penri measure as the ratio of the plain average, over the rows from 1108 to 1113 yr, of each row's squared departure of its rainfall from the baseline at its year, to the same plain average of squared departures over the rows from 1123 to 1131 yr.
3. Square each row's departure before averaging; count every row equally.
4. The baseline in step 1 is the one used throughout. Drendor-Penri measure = 0.0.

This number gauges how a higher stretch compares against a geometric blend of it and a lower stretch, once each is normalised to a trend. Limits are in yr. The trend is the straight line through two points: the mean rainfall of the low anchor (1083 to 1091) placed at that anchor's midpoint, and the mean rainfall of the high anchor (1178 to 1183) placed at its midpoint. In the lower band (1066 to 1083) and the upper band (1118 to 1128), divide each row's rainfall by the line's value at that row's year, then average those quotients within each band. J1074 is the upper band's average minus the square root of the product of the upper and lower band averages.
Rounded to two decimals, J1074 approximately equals 0.05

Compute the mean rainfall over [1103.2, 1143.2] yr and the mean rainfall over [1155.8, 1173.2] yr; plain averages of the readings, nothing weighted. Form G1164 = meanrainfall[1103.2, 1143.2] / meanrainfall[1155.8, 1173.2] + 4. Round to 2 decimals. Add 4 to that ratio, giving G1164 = 5.03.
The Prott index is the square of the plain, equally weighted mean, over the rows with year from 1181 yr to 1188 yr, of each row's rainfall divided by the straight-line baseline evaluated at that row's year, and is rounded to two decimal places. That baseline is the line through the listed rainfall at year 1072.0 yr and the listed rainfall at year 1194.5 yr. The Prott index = 0.98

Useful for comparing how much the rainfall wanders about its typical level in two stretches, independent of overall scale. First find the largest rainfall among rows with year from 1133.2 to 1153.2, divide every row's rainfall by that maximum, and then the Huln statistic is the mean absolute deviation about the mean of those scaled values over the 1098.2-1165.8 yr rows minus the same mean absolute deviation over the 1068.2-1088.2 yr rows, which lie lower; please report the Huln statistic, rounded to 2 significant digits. 0.011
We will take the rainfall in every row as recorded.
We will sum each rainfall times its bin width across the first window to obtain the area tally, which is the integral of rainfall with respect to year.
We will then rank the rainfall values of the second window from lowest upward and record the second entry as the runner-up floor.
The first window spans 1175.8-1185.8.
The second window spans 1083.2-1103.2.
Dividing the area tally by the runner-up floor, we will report 11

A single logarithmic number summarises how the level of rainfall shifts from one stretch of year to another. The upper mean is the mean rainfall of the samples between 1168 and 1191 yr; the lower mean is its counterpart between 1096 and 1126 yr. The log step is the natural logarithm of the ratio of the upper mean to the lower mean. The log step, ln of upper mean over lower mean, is 0.02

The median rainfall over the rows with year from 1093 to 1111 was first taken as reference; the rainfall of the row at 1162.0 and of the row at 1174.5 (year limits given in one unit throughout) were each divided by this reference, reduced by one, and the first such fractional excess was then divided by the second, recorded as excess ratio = 1.0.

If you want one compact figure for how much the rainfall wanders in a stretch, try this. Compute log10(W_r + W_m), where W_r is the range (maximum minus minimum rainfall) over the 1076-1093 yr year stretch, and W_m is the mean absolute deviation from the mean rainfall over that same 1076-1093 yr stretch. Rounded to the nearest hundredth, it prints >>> 1.47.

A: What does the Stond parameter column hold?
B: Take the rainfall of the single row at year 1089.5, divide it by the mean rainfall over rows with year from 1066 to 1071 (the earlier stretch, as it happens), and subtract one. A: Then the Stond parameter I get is 0.10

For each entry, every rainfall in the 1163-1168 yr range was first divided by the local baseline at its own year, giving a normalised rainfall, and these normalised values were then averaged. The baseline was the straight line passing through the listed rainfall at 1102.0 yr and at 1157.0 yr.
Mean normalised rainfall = 0.97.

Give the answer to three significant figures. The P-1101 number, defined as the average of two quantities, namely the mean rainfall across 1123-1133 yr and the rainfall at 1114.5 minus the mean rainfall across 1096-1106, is 143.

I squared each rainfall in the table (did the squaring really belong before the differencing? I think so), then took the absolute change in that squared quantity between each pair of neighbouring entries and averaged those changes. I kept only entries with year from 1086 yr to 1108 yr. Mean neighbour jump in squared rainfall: 5112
